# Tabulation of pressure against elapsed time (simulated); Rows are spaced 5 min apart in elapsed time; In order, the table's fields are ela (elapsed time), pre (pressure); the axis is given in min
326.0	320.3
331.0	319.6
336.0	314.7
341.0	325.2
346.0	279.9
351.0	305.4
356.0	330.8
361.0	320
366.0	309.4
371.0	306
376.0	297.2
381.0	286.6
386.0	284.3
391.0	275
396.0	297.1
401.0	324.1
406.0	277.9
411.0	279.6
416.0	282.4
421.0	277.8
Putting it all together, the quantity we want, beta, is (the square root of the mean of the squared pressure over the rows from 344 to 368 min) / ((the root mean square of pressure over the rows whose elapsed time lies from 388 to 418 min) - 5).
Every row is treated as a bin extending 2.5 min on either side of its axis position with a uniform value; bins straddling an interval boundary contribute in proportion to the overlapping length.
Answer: 1.09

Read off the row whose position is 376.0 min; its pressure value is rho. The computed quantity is 297.2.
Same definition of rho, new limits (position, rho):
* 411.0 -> 279.6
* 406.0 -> 277.9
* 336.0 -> 314.7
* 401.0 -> 324.1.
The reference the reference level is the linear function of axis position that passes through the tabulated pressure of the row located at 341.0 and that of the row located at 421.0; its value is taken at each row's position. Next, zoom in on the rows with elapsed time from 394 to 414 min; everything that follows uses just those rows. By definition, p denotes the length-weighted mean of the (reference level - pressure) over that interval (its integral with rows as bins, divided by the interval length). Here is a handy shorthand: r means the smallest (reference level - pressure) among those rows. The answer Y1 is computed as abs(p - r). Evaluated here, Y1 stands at 28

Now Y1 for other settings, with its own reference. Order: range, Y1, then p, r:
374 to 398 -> 15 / 11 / -4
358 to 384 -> 10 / 3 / -7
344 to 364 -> 22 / 8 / -14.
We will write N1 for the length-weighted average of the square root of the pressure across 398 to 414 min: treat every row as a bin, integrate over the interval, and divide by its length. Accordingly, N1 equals 17.1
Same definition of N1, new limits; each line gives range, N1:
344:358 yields 17.5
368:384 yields 17.2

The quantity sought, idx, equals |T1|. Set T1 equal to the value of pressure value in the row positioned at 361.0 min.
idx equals 320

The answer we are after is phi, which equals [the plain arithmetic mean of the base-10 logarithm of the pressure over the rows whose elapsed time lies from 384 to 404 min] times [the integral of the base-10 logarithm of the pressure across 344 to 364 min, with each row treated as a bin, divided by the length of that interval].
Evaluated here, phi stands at 6.15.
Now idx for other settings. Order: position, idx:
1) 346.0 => 280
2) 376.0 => 297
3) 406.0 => 278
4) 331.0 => 320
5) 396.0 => 297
